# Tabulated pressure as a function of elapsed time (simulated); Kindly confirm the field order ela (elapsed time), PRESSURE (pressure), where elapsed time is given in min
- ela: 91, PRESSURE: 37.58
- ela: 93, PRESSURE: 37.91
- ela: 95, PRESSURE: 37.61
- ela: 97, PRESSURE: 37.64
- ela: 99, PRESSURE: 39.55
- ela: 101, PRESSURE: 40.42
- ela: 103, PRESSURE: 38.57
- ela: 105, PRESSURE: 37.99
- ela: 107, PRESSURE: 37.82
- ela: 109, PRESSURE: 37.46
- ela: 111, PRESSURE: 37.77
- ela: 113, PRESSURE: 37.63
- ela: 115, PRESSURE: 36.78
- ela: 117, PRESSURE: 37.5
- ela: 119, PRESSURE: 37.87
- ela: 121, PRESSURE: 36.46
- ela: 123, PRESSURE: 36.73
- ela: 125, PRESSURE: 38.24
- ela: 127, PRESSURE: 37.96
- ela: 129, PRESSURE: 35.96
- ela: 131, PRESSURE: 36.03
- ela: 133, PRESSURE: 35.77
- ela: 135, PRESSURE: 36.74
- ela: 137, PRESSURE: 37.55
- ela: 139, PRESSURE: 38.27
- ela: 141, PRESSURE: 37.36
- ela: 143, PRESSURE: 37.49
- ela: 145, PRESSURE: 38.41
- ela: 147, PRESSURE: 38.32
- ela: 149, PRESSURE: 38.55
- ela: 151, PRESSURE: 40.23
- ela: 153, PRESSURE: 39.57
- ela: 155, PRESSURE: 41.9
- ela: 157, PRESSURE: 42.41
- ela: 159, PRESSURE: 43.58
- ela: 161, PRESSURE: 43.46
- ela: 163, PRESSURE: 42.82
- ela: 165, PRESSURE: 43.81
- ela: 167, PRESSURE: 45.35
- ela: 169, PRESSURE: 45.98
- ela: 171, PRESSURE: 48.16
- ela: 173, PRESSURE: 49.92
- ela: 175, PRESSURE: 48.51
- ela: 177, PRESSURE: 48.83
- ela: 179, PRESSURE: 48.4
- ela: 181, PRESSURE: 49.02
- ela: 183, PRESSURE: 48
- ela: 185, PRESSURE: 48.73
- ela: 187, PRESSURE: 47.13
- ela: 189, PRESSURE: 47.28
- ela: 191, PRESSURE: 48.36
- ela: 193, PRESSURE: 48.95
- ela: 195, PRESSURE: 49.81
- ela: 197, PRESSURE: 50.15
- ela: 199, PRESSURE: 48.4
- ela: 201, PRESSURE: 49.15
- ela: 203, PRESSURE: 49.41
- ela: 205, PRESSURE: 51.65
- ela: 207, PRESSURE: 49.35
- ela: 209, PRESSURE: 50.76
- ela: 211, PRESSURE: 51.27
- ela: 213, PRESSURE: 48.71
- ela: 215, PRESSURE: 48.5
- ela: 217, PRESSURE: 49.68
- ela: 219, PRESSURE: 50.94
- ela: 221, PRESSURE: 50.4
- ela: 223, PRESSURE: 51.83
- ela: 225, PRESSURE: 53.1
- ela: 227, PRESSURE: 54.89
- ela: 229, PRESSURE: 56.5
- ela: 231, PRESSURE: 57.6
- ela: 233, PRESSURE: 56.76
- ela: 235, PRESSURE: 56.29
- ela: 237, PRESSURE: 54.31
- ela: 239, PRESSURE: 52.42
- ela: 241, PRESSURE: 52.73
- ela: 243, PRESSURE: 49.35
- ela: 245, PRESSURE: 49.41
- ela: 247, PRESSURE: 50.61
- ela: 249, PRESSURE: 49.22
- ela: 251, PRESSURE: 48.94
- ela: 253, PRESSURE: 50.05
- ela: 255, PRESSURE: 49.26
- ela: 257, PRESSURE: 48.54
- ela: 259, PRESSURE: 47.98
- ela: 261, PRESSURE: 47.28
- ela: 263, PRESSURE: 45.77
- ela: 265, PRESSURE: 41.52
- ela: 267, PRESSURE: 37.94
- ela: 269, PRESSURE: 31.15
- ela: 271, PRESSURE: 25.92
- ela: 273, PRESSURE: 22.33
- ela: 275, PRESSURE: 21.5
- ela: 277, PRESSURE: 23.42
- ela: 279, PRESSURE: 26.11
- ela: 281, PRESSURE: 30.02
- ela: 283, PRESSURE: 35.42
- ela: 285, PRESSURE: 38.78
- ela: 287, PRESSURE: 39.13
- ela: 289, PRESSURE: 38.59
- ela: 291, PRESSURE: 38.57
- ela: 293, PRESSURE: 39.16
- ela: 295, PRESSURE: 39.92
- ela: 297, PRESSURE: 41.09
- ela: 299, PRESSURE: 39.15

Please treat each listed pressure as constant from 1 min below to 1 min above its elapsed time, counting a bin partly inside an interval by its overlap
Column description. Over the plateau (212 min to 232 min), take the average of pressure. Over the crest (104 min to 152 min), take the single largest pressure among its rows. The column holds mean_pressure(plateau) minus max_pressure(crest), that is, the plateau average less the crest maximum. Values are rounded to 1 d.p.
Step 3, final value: 12.0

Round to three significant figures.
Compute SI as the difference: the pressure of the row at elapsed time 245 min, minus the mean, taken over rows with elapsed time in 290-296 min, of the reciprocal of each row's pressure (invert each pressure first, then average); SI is 49.4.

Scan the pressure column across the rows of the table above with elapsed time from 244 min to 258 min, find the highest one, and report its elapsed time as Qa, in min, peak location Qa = 247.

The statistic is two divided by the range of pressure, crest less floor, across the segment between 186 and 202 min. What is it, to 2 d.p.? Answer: 0.66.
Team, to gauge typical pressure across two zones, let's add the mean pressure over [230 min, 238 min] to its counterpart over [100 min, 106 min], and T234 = 95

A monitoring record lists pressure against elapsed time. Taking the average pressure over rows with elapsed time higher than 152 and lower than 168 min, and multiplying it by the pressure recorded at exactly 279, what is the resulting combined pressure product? 1119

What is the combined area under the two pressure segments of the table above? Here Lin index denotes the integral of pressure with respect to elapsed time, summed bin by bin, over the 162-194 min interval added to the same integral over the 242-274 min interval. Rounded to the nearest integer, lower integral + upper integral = 2909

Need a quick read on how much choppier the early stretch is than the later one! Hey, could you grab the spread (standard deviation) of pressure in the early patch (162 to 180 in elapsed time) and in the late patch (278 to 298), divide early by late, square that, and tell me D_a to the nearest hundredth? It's 0.26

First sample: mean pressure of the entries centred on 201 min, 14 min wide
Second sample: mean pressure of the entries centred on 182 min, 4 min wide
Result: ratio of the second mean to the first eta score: 0.98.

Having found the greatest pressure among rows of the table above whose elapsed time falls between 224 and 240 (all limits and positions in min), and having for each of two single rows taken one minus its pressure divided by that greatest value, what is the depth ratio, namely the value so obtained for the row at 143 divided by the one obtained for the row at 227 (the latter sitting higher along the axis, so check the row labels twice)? 7.4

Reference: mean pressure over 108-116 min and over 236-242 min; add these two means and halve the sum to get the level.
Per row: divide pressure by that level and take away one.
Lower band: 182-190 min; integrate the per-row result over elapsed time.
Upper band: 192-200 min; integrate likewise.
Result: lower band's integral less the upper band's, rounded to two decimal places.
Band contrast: -0.27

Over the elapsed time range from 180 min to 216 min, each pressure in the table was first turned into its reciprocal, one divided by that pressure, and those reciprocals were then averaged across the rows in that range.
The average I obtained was 0.0204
